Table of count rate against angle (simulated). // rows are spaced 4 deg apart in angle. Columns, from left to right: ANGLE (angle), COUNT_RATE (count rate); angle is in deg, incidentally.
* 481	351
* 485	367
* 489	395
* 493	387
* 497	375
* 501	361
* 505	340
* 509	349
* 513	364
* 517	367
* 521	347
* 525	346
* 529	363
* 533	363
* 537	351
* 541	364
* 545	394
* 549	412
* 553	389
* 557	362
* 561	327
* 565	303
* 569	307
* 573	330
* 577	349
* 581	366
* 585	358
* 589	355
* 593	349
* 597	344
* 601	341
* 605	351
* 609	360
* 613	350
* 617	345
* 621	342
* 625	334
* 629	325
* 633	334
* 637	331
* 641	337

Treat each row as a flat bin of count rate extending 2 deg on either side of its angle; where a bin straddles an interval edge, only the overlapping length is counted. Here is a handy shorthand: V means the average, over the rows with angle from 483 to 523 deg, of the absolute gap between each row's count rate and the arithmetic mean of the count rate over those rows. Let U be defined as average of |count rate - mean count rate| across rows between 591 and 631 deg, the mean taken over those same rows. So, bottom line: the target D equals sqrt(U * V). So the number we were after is 9.5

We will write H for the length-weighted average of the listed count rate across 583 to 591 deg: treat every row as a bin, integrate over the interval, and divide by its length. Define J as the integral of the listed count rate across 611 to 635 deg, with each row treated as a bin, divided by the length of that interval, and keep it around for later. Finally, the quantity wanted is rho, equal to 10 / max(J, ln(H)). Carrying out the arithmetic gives 0.0296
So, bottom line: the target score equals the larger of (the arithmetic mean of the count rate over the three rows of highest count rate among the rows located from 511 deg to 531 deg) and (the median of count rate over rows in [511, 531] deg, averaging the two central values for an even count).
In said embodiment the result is 365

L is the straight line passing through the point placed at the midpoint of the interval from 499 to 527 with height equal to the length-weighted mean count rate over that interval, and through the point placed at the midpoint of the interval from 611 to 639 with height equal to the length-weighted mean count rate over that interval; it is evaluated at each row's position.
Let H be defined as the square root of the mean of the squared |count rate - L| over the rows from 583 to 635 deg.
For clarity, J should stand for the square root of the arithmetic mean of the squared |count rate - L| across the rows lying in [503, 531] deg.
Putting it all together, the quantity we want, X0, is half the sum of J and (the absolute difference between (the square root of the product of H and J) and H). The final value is 5.3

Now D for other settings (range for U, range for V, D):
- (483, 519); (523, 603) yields 15.3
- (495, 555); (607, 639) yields 11.5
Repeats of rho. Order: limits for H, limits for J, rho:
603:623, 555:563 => 0.0290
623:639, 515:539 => 0.0281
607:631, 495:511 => 0.0281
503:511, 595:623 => 0.0288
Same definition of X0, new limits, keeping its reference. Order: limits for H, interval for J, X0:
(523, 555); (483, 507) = 14.0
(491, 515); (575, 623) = 7.3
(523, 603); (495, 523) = 10.1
